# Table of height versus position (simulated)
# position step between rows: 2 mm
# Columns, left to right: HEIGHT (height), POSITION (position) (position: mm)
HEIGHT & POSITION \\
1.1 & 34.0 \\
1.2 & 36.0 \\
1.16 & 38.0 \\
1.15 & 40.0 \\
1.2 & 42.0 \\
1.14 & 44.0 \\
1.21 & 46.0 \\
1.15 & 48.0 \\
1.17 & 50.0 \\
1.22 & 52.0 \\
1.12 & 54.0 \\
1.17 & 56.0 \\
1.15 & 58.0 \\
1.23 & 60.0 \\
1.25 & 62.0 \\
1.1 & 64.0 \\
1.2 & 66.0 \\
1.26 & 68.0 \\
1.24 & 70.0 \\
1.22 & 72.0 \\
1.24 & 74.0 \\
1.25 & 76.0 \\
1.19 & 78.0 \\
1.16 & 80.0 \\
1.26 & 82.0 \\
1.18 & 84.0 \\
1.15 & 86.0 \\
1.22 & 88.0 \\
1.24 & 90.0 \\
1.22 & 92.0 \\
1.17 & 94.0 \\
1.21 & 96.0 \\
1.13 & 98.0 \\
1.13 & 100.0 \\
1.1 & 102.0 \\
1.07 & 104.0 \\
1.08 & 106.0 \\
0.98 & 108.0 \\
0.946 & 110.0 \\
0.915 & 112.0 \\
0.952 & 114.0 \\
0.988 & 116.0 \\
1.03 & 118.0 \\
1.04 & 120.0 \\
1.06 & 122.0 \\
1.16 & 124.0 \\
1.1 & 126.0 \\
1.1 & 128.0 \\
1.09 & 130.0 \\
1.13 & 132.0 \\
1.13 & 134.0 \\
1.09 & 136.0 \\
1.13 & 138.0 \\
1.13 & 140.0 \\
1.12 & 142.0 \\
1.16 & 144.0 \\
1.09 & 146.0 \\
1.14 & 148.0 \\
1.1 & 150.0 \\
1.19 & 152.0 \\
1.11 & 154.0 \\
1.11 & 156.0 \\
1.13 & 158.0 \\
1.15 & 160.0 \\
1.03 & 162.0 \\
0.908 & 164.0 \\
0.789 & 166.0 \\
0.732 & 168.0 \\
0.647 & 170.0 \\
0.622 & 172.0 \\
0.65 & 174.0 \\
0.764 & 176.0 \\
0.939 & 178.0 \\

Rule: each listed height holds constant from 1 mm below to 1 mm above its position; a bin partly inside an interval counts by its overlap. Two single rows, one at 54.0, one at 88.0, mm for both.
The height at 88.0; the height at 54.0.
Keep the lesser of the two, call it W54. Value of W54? 1.12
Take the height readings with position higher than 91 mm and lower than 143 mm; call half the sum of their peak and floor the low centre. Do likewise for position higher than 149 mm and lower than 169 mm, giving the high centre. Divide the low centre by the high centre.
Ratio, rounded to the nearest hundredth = 1.11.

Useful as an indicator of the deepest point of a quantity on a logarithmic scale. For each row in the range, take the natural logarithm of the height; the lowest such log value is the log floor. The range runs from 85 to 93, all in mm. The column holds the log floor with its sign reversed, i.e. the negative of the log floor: -0.14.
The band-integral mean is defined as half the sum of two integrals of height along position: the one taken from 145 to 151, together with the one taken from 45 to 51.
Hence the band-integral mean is 6.9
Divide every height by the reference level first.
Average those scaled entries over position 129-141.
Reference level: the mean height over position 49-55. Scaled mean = 0.95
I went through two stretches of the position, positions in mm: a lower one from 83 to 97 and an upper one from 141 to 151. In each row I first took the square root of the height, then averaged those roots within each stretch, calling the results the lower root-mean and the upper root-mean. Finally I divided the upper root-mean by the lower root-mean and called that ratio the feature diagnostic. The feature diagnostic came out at 0.968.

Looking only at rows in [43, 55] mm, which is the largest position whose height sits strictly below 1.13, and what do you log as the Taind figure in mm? 54.0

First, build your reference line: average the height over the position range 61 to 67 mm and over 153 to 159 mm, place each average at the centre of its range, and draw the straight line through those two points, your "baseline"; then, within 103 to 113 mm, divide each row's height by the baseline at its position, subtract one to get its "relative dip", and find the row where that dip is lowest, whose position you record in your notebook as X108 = 112.0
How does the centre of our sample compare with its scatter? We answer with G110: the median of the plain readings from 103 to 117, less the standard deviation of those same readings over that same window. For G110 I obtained 0.92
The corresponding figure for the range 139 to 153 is 1.10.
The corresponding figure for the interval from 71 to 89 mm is 1.18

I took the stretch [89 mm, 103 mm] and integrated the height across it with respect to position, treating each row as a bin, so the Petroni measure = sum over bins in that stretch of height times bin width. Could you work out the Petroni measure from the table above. 16.4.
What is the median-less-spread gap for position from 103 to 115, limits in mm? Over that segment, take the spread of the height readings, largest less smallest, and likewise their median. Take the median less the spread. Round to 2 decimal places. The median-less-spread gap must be 0.80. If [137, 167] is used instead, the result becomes 0.72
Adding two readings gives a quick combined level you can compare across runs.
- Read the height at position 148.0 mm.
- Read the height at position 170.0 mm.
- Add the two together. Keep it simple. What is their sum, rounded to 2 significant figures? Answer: 1.8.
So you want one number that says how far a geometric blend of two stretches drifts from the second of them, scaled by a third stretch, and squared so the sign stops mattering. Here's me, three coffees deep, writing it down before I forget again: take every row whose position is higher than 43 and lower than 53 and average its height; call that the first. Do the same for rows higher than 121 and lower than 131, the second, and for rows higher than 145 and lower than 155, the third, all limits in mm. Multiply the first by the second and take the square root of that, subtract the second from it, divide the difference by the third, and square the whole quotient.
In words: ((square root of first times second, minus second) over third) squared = 0.0011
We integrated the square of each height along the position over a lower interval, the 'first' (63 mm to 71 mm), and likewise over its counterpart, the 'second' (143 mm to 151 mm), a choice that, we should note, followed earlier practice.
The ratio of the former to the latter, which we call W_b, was 1.15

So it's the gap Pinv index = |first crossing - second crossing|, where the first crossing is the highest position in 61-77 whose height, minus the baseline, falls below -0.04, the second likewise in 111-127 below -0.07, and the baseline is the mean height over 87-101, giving 62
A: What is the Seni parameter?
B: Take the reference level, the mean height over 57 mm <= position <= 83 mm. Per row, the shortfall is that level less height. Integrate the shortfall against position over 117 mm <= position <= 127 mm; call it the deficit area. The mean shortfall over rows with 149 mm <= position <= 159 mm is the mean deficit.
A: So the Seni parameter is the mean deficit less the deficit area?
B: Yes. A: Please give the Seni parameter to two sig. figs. -1.3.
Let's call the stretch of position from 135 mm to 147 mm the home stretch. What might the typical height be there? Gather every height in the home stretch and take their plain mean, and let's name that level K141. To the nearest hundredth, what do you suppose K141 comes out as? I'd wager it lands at 1.12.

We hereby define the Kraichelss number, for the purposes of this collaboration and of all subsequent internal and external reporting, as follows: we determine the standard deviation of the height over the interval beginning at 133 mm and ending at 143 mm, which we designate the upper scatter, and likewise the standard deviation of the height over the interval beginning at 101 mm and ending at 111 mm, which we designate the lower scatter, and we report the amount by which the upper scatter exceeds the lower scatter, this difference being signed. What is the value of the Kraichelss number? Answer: -0.05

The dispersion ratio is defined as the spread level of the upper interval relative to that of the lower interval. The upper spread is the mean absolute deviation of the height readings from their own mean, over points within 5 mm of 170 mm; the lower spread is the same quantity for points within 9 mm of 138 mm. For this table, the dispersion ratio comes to 3.0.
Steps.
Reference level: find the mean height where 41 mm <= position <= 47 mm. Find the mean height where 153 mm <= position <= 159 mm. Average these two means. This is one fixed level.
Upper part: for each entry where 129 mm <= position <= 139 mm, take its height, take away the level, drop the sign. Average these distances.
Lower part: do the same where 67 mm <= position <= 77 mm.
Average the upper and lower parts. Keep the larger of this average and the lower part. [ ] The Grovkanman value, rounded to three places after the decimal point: 0.092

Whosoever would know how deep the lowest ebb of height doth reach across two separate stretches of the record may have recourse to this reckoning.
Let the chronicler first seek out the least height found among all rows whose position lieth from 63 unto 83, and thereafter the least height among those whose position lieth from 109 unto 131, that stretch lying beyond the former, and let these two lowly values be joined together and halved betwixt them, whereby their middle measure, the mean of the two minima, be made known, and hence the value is 1.01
